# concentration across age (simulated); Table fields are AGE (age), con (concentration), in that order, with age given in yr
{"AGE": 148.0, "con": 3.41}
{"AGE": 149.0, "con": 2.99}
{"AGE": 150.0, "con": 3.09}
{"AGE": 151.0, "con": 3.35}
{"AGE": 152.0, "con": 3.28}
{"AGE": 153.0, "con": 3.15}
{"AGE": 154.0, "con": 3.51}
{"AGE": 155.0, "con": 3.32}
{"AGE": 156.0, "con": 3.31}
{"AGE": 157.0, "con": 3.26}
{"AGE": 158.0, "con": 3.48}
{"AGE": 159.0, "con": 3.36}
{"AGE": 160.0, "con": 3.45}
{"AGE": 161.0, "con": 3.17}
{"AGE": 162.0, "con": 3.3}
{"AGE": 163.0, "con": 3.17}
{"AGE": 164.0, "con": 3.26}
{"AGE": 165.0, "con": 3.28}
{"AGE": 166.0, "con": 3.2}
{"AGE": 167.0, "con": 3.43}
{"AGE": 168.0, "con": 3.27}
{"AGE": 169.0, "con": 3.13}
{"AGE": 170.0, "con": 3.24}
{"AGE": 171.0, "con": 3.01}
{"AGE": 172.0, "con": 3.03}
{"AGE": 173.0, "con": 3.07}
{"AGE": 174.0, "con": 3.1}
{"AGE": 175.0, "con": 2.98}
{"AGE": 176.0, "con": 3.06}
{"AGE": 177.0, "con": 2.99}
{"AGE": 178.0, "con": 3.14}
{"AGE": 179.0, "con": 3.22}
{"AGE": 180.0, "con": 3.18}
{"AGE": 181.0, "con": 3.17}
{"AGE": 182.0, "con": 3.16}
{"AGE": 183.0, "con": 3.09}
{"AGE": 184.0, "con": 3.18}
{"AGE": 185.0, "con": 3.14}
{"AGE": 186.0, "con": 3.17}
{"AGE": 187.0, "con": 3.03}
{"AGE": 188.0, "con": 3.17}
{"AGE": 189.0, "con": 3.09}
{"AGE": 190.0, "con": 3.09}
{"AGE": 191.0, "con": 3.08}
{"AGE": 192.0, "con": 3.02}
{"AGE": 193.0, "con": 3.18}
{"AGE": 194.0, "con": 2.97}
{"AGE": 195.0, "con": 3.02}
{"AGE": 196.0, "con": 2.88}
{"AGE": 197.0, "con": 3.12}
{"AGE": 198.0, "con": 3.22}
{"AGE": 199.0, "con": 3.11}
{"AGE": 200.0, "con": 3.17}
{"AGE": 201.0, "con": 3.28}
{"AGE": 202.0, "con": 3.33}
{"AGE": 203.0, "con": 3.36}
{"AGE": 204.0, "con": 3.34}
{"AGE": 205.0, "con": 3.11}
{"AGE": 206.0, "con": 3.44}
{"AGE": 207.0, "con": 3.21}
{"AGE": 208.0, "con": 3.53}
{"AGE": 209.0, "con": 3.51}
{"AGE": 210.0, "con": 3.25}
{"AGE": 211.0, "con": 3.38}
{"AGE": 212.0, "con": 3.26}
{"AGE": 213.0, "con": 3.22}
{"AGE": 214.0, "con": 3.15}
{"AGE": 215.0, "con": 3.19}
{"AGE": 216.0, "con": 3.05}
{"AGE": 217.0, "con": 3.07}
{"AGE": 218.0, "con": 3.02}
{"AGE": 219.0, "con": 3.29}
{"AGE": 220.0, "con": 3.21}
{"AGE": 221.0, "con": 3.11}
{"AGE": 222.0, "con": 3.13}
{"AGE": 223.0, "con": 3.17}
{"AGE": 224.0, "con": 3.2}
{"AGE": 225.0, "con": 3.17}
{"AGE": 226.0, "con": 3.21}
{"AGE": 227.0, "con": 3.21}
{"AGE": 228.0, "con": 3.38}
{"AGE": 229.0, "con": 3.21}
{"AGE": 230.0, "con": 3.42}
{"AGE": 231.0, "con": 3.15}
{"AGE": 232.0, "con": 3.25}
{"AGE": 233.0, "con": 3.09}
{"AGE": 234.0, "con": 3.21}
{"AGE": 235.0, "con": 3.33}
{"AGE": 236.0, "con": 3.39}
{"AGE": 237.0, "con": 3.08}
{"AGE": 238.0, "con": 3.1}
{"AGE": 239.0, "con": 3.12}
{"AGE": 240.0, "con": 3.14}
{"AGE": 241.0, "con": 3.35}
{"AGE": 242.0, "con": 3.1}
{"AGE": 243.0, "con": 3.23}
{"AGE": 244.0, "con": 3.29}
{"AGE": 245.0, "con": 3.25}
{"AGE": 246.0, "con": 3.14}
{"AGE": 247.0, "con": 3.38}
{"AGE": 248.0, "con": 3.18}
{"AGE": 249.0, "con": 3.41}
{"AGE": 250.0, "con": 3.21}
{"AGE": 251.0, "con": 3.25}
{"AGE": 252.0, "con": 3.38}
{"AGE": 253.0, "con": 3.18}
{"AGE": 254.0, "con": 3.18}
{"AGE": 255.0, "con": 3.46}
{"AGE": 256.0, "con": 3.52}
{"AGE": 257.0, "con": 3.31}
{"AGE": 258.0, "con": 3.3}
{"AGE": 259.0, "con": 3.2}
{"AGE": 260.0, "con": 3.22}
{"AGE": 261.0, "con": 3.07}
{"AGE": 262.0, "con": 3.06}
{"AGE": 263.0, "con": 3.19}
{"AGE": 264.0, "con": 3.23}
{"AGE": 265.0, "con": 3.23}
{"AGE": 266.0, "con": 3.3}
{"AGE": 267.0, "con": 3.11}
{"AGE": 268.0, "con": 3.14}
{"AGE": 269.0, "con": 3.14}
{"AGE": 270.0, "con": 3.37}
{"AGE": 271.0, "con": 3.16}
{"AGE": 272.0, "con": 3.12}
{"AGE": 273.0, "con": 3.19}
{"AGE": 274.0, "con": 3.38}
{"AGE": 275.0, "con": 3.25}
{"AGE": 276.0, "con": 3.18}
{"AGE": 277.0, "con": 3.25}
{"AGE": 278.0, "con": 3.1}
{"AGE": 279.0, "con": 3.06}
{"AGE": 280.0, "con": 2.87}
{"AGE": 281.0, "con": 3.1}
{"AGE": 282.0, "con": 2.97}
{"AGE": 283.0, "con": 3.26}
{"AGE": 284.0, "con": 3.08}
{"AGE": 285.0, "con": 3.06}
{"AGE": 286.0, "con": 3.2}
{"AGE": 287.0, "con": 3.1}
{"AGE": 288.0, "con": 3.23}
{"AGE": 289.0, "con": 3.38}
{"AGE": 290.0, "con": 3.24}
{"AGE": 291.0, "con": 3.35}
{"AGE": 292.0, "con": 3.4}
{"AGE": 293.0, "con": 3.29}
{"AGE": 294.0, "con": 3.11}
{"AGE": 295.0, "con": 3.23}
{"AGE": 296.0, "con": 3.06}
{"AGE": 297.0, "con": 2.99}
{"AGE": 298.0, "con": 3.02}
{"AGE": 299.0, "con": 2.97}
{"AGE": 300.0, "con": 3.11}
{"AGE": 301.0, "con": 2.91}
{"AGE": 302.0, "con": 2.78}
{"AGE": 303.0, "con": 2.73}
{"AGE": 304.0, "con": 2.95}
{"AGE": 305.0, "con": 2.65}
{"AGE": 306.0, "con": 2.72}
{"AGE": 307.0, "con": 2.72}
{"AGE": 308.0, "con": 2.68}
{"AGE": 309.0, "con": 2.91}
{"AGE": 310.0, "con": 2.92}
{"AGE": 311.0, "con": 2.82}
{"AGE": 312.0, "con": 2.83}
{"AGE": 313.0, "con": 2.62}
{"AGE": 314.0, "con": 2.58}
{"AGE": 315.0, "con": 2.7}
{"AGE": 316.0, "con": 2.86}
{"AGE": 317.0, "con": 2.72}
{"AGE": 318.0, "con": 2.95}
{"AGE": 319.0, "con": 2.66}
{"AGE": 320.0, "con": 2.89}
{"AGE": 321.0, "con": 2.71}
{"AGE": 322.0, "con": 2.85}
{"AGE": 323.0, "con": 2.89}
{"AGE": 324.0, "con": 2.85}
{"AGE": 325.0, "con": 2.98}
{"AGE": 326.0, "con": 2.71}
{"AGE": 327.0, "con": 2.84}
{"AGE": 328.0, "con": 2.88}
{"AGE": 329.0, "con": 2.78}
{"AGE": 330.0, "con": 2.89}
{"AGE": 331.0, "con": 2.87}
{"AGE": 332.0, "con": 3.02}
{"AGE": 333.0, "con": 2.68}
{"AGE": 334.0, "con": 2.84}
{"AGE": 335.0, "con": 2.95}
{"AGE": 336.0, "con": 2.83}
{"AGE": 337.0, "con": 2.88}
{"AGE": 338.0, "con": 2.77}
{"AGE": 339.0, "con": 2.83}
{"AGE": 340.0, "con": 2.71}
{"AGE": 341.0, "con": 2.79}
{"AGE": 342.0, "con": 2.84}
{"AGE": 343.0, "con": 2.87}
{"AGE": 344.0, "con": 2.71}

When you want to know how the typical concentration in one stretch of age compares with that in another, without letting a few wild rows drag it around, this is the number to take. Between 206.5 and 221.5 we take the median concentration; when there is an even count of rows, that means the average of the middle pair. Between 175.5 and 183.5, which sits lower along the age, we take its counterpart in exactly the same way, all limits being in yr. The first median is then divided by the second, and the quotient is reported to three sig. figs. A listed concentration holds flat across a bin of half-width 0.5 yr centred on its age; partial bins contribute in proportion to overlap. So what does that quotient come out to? 1.02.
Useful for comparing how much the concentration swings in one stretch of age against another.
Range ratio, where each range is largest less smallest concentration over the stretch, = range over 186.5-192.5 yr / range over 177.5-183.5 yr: 1.2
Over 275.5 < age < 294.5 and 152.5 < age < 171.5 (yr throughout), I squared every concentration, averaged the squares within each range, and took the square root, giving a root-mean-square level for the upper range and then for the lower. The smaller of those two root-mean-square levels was 3.173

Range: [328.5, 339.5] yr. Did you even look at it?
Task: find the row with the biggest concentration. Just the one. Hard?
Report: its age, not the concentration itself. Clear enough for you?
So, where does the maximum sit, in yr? 332.0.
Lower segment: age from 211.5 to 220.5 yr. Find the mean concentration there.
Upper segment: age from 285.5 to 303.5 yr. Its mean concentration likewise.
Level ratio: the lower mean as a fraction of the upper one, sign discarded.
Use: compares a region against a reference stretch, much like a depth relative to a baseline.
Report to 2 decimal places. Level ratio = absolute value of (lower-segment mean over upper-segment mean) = 1.01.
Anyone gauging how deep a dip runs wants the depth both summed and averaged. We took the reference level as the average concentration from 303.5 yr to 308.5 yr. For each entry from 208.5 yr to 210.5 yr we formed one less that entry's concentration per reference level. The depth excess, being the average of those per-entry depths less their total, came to 0.23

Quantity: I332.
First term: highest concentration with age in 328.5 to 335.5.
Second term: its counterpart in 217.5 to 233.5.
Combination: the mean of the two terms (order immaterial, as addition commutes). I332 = 3.22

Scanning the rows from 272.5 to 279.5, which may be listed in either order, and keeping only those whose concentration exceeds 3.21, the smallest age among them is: 274.0 yr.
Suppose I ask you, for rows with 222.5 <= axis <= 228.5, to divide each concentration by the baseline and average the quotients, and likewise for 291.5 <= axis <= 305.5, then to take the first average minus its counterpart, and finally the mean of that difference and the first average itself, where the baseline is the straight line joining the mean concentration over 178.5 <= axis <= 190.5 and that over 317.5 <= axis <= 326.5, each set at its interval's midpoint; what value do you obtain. 0.535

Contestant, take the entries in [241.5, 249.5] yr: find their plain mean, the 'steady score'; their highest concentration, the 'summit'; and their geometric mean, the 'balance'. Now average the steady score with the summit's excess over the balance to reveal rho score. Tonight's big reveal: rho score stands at 1.71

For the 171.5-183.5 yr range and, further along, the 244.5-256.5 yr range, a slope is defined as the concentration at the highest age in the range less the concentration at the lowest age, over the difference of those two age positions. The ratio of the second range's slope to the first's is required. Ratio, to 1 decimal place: 4.5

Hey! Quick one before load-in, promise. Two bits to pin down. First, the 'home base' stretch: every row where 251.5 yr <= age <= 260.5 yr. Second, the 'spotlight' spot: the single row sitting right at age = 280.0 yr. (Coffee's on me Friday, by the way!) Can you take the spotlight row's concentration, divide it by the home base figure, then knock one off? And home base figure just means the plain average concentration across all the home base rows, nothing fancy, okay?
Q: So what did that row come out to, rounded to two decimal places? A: -0.13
